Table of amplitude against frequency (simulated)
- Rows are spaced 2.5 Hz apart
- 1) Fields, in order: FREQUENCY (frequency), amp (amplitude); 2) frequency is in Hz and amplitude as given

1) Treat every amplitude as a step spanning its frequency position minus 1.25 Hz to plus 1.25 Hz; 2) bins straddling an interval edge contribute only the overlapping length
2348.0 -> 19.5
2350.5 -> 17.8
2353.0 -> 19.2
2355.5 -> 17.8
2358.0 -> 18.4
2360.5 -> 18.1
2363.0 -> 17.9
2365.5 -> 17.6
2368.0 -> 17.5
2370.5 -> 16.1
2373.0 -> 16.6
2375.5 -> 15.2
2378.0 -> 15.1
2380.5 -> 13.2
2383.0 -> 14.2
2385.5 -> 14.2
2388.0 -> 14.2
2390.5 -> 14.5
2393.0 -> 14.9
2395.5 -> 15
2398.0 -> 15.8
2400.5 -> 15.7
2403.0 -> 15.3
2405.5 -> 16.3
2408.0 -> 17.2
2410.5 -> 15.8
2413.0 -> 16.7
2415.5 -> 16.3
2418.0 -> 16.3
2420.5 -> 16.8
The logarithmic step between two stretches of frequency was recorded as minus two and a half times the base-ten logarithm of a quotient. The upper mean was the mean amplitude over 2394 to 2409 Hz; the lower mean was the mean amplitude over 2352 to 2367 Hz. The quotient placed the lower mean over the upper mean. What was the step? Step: -0.15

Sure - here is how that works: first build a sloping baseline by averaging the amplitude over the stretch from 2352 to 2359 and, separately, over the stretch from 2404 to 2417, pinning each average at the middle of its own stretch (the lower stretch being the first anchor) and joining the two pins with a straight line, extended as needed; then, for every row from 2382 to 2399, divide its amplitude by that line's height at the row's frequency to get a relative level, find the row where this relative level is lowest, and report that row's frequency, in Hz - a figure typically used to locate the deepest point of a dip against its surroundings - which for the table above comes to 2383.0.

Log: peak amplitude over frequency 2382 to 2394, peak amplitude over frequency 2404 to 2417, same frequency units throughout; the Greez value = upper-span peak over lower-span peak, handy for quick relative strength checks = 1.15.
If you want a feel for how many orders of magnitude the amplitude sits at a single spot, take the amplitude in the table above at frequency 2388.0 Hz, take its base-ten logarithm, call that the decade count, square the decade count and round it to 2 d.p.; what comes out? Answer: 1.33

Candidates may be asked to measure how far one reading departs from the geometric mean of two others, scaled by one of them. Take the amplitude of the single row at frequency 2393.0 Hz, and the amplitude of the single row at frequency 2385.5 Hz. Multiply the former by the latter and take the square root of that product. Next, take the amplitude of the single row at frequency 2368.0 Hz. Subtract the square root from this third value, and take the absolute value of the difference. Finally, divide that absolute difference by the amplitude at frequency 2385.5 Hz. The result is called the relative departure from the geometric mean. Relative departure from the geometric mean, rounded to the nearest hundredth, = 0.21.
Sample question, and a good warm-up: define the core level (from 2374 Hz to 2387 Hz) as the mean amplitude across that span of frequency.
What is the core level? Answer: 14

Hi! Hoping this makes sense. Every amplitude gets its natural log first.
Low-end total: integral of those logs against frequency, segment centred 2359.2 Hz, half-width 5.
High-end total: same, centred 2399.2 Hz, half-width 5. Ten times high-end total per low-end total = 9.5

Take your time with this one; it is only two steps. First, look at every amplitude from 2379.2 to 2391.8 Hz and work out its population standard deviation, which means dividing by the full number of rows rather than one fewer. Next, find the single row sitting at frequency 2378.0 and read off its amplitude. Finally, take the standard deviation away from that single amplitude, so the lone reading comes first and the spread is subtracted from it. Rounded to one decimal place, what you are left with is 14.7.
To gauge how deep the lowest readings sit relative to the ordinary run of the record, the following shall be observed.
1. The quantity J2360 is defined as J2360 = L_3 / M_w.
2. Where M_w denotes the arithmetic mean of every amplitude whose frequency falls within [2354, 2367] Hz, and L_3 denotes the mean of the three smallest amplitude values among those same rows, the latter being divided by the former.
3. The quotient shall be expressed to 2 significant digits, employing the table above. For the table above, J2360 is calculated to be 0.99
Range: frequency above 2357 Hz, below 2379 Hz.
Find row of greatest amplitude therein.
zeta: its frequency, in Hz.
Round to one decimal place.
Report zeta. 2358.0 Hz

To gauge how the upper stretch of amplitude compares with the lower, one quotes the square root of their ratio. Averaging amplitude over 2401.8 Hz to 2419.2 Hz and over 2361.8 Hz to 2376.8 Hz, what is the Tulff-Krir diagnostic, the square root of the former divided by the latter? 0.98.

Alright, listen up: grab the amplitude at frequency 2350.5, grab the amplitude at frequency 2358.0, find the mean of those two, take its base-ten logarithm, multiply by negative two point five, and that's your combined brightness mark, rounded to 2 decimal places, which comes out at -3.14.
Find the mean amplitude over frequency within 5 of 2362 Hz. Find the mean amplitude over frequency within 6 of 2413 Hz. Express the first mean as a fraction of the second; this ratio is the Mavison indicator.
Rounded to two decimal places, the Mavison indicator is 1.09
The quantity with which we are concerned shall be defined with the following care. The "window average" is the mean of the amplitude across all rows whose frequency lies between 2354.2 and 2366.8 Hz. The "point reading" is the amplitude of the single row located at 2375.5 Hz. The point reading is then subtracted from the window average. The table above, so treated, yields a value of 3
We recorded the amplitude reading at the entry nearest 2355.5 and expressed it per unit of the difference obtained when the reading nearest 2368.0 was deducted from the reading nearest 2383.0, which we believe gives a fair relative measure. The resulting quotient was -5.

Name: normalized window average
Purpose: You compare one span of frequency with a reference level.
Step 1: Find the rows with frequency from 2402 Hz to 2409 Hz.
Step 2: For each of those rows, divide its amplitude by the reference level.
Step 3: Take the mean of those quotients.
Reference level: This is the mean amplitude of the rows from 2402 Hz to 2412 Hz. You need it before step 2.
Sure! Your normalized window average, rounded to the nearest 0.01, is 1.01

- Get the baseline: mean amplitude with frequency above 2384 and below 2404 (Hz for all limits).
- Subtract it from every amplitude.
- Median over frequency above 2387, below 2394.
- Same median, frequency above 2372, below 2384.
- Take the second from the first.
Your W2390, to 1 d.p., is -0.6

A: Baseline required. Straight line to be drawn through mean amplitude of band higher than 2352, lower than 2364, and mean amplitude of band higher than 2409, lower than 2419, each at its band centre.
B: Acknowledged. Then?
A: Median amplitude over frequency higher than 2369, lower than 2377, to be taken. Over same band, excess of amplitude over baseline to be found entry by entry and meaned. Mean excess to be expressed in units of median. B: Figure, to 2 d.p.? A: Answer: -0.11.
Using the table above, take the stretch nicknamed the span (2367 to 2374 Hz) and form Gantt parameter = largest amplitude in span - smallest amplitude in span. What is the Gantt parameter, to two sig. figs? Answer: 1.4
